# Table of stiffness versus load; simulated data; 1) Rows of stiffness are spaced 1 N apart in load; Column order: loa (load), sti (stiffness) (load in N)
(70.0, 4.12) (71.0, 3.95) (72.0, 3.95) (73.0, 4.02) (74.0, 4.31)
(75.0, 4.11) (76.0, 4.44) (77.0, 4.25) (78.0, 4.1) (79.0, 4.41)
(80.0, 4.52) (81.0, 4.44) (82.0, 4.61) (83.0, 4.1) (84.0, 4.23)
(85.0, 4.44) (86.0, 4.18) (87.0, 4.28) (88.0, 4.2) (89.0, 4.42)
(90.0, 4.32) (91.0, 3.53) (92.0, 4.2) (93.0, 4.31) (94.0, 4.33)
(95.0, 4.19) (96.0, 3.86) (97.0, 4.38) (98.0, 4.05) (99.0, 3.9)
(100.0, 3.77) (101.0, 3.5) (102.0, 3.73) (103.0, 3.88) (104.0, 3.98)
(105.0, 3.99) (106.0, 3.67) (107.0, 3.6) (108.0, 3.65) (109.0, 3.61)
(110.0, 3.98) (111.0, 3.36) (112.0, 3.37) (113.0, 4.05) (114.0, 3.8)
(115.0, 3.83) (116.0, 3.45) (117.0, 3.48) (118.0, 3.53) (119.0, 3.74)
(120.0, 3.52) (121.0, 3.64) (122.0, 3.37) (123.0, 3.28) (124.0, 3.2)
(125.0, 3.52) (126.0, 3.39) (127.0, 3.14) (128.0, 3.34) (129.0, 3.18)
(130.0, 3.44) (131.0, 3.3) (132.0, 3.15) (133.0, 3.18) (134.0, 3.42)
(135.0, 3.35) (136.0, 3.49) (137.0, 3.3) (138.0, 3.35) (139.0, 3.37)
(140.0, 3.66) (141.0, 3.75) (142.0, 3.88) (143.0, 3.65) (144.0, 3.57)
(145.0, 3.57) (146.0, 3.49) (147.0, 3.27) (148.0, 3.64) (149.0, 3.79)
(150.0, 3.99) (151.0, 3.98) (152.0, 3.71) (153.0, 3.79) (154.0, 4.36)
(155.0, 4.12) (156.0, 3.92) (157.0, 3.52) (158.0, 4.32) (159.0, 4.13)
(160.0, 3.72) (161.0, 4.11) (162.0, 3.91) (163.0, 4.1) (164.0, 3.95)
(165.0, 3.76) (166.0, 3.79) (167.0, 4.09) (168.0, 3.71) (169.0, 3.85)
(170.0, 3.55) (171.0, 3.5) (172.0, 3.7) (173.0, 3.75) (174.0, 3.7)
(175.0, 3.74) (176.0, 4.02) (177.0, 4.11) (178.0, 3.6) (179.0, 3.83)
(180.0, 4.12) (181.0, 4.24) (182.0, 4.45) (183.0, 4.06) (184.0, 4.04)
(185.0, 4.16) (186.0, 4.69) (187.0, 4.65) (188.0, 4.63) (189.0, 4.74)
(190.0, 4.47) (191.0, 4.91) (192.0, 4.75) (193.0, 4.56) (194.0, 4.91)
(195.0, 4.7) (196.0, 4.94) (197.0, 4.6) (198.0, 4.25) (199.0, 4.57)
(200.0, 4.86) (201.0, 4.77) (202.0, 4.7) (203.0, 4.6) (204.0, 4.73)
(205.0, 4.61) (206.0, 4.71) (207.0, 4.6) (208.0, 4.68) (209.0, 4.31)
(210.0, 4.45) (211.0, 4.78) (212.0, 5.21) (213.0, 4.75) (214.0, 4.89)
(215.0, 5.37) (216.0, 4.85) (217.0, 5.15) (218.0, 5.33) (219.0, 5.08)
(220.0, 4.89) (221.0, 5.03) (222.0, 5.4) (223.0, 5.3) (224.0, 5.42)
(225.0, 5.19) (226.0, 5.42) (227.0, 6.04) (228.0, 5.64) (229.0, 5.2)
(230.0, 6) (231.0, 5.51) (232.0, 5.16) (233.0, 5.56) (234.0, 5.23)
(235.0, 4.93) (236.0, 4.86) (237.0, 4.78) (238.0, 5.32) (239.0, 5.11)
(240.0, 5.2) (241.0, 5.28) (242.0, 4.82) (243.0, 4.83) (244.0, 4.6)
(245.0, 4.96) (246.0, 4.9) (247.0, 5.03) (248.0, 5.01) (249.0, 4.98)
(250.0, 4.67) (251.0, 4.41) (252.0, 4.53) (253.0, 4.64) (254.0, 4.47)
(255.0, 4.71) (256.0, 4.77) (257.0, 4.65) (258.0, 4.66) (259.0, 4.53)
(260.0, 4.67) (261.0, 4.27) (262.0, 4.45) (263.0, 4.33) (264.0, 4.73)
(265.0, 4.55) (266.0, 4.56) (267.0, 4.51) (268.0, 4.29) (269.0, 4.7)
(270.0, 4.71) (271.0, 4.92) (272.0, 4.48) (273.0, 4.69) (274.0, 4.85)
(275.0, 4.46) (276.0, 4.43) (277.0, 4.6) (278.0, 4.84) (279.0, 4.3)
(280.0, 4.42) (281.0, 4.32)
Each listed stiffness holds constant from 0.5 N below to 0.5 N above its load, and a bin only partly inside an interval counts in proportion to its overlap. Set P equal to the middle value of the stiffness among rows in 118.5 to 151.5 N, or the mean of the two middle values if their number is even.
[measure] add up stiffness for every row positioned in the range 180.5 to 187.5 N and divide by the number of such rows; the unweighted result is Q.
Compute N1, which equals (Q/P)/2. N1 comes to 0.63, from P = 3.4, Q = 4.3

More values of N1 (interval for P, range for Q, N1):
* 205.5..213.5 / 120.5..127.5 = 0.36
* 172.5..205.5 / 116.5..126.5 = 0.38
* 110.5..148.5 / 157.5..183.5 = 0.57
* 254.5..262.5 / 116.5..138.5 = 0.36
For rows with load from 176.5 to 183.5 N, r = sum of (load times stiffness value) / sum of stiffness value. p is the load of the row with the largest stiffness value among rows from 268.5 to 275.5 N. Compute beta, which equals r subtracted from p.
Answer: 90.9 N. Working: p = 271.0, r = 180.1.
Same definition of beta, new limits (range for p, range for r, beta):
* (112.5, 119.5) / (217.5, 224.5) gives -108.0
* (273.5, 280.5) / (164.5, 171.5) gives 106.1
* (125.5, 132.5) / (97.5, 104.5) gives 29.0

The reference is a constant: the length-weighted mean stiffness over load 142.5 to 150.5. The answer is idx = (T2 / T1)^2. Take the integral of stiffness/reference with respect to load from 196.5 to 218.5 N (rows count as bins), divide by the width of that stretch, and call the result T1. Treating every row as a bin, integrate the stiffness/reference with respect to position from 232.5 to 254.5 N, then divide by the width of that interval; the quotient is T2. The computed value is 1.1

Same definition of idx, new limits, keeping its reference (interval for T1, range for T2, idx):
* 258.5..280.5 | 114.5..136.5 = 0.6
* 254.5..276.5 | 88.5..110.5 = 0.7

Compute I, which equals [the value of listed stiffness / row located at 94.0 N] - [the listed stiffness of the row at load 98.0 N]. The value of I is 0.28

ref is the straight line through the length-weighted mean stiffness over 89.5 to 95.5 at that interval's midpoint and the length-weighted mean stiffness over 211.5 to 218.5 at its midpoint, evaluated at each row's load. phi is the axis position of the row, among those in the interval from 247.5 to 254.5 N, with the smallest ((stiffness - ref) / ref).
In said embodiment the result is 251.0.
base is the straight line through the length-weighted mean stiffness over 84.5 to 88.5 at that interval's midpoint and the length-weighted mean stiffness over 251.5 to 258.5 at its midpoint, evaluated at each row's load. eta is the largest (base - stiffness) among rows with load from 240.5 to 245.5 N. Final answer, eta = 0.0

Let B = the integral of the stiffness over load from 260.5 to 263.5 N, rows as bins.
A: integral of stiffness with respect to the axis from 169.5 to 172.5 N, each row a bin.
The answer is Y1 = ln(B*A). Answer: 4.94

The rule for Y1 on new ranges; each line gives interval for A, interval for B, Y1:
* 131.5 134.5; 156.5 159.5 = 4.76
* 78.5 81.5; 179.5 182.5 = 5.14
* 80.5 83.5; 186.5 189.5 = 5.22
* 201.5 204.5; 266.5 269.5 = 5.24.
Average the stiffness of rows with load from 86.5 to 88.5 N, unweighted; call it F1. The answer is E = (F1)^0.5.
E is 2.06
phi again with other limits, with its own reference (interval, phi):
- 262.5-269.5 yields 268.0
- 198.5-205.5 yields 205.0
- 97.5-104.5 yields 101.0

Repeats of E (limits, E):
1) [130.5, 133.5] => 1.79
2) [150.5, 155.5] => 2.00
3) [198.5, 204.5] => 2.17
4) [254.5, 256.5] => 2.18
